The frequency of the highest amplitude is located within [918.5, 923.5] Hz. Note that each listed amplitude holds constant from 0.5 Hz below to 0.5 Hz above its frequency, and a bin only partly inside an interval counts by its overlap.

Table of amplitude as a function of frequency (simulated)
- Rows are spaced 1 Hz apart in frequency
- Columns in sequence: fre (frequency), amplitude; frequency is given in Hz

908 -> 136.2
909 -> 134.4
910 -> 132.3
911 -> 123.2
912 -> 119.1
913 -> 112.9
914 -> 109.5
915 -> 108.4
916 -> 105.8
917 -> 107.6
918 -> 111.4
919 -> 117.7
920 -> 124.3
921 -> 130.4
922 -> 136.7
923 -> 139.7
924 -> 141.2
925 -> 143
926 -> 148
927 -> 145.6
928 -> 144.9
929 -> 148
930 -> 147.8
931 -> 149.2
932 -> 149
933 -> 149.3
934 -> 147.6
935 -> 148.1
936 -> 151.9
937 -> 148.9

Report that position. 923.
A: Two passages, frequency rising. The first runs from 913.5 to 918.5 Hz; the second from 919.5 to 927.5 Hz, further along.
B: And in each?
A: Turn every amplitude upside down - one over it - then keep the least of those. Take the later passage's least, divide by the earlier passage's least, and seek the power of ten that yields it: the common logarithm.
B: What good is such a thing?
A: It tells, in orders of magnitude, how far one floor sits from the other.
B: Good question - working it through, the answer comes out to -0.12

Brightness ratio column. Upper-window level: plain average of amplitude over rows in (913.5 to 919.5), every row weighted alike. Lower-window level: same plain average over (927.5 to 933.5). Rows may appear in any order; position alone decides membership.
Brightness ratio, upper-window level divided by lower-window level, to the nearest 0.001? 0.744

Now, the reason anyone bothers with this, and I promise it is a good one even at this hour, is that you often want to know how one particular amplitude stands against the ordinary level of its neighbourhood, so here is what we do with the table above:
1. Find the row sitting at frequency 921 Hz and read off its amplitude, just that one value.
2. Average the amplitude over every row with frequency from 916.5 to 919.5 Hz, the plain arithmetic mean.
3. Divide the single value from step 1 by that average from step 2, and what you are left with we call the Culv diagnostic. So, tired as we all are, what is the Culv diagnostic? 1.16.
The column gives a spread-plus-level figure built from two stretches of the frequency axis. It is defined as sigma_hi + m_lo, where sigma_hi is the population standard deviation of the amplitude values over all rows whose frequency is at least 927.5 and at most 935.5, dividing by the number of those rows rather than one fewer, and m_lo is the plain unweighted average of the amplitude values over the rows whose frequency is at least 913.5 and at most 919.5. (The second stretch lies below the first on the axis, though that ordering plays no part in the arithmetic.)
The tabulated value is 111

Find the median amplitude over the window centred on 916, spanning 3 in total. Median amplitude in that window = 108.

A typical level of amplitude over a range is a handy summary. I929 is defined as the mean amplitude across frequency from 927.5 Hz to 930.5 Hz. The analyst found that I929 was 147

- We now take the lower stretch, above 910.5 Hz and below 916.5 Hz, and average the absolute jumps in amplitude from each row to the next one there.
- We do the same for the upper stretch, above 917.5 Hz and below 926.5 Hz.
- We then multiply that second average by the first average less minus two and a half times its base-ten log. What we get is 22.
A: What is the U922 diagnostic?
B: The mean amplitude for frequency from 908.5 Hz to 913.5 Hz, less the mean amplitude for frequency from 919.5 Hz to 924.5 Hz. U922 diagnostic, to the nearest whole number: -10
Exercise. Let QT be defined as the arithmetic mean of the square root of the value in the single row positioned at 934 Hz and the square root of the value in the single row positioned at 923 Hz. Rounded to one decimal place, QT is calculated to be 12.0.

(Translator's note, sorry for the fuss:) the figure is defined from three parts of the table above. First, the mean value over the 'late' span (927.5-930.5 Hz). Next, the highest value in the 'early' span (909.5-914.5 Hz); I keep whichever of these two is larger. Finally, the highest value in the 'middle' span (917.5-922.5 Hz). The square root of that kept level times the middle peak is 142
